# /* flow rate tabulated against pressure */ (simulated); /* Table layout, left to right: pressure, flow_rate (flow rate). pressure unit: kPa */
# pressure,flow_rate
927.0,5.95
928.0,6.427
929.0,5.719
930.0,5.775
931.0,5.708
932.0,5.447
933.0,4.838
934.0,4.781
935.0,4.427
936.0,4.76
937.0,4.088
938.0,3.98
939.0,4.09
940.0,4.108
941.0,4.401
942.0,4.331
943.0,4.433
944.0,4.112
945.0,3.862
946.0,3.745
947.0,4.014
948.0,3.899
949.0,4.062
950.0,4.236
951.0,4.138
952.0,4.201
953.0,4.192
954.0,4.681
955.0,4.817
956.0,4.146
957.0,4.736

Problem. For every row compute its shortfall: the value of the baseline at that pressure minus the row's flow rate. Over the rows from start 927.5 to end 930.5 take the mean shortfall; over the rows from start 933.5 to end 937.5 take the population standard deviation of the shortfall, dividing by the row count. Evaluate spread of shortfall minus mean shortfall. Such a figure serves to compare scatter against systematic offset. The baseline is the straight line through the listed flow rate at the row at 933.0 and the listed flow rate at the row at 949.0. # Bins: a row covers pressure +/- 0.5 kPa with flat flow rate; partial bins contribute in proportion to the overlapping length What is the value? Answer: 1.2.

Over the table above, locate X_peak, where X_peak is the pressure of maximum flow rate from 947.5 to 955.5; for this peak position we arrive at 955.0 kPa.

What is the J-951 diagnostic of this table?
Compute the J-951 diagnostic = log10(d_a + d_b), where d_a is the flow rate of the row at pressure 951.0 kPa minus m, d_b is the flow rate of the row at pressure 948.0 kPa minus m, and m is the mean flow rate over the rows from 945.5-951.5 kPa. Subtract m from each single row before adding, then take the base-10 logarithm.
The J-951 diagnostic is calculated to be -2.2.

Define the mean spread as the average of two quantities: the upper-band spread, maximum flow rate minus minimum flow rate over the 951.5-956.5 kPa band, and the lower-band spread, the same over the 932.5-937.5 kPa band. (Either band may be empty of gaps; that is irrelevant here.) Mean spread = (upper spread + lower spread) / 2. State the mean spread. 0.71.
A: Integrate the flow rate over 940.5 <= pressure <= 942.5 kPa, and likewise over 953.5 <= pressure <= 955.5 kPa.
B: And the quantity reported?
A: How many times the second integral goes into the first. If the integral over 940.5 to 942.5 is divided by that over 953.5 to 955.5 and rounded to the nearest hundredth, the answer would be 0.92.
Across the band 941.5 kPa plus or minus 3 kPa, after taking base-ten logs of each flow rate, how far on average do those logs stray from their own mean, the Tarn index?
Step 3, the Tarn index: 0.015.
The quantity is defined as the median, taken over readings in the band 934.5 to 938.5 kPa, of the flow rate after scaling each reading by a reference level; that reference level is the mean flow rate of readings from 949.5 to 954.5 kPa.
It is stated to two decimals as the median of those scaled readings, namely 0.99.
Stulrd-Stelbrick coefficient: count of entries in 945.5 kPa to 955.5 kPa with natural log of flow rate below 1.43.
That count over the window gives 5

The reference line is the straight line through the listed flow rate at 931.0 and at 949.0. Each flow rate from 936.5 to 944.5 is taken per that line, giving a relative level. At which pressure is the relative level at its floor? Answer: 938.0 kPa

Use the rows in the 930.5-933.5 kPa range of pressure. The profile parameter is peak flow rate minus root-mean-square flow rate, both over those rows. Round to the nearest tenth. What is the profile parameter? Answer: 0.4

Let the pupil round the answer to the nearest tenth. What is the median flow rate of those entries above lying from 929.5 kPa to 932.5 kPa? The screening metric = 5.7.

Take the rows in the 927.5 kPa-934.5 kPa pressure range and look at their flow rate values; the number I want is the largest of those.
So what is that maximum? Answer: 6.427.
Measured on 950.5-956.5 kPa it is 4.817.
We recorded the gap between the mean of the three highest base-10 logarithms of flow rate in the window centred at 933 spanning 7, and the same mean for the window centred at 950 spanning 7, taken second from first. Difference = 0.13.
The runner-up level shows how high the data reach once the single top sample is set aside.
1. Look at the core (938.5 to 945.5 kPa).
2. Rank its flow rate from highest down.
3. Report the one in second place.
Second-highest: 4.401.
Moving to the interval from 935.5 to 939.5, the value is 4.09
